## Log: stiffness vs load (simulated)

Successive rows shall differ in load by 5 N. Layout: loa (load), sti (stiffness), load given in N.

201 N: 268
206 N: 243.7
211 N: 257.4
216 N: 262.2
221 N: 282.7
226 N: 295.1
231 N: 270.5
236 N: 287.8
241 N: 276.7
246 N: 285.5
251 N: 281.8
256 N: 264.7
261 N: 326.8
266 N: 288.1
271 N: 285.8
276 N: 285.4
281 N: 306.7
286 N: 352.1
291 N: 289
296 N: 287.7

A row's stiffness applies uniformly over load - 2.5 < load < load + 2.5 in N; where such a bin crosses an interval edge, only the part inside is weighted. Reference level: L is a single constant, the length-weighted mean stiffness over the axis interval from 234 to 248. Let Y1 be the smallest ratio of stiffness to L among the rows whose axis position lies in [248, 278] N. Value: 0.94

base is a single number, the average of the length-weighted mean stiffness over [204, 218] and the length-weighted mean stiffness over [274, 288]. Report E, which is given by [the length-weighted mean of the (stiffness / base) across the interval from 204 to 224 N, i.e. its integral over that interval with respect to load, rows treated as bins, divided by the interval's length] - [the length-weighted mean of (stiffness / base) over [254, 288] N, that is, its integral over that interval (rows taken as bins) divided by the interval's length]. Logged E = -0.13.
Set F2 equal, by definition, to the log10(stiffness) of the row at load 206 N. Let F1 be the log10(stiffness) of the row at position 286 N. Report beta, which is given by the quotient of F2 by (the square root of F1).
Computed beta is 1.496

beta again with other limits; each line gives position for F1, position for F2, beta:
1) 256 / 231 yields 1.563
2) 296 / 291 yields 1.569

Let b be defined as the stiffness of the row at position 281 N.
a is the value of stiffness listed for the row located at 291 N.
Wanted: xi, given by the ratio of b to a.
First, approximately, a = 289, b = 306.7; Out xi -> 1.06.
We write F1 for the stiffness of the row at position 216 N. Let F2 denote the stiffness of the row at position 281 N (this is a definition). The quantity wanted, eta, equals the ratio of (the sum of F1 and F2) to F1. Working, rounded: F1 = 262.2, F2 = 306.7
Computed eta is 2.17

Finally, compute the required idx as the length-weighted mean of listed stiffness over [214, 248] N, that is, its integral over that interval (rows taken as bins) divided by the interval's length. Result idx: 280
